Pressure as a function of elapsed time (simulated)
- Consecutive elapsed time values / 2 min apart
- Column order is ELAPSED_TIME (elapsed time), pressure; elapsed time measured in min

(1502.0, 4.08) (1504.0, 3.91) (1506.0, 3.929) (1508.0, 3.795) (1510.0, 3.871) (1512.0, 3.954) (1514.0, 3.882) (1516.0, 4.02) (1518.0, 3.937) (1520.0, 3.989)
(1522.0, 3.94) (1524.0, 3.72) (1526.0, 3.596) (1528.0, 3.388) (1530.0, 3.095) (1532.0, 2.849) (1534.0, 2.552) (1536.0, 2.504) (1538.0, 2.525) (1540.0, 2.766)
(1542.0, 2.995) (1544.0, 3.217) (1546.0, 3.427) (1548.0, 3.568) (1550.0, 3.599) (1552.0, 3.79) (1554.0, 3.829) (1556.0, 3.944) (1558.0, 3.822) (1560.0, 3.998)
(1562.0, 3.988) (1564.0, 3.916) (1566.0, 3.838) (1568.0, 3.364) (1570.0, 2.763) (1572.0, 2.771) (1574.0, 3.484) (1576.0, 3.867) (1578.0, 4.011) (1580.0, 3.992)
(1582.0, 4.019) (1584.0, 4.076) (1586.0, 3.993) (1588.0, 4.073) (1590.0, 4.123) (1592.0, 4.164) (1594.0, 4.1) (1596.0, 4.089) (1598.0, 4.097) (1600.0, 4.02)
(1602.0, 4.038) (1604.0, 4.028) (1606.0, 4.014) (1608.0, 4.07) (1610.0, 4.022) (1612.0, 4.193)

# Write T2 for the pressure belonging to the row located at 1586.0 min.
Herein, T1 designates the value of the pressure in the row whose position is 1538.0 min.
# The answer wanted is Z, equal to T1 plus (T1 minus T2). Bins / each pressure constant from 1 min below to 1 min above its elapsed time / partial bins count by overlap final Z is 1.1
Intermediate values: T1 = 2.525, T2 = 3.993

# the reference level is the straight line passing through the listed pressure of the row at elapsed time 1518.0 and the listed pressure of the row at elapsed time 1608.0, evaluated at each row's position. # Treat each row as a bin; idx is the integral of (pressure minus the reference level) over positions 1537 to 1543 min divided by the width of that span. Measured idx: -1.21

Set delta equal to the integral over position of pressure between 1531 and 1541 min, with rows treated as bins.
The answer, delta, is 26.4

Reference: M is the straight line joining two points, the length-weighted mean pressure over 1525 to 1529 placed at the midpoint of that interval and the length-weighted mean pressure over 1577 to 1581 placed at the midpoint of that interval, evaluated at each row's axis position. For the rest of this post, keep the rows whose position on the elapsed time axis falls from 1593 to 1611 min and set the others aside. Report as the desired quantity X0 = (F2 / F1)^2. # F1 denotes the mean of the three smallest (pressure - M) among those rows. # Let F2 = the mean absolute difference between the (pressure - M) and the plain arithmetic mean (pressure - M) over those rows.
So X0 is 0.07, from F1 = -0.25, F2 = 0.07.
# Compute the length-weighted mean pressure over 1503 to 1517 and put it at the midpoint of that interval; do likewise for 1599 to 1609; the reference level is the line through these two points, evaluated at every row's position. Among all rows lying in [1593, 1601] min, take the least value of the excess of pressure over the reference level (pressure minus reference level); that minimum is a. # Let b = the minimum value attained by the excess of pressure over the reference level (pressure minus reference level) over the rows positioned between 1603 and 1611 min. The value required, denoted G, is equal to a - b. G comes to 0.0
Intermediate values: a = -0.01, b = 0.0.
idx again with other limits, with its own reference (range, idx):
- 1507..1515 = -0.05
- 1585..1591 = 0.02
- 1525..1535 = -0.86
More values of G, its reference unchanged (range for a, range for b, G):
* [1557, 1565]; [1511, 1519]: -0.1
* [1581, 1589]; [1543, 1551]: 0.7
